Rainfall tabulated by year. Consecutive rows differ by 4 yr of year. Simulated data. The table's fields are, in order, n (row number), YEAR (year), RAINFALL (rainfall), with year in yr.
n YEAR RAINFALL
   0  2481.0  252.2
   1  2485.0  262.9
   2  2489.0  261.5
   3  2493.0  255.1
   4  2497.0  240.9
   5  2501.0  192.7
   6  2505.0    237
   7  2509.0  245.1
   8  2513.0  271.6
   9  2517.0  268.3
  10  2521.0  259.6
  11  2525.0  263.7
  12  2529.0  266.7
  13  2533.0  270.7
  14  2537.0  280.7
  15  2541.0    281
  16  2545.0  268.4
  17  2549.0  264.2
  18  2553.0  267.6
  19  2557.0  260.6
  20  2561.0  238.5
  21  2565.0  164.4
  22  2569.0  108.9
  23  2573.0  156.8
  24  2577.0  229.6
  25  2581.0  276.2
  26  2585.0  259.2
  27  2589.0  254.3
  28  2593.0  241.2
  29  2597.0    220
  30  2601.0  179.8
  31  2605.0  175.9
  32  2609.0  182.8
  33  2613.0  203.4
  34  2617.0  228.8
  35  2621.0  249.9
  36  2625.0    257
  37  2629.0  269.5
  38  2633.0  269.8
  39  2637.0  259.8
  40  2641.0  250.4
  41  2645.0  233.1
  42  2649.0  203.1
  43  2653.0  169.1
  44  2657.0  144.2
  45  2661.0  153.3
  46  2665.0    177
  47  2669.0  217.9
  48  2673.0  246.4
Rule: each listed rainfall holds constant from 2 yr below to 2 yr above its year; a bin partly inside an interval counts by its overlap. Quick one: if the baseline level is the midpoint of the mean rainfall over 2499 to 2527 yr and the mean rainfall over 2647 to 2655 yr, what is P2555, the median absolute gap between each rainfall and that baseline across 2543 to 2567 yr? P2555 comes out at 49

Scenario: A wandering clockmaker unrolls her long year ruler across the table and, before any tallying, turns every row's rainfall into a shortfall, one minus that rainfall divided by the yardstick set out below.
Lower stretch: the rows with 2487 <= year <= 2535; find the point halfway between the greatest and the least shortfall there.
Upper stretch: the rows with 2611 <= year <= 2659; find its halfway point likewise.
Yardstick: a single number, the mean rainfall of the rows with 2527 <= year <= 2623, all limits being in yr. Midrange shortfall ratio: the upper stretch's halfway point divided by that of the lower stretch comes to -13.4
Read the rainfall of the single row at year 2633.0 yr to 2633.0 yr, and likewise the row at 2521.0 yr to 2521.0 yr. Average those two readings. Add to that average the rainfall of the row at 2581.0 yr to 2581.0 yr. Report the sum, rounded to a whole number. 541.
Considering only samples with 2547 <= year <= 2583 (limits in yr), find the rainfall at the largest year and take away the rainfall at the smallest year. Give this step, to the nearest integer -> 12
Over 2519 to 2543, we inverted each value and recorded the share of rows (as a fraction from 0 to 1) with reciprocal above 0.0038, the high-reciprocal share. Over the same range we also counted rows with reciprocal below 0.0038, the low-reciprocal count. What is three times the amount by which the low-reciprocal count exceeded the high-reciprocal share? 14.5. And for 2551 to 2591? 3.6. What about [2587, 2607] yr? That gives -3.0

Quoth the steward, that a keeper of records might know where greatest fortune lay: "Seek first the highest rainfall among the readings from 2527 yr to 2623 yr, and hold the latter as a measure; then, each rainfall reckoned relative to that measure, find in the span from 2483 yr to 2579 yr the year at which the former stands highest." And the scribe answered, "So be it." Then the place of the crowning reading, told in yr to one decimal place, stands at 2541.0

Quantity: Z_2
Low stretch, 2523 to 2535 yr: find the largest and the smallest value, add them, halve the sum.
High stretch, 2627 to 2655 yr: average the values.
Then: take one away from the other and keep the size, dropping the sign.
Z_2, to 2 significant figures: 31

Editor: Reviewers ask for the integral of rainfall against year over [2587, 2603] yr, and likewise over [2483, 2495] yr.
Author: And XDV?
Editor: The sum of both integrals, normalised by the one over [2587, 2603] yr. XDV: 1.9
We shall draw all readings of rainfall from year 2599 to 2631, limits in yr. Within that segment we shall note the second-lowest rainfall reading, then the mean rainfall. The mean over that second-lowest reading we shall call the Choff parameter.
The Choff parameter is 1.21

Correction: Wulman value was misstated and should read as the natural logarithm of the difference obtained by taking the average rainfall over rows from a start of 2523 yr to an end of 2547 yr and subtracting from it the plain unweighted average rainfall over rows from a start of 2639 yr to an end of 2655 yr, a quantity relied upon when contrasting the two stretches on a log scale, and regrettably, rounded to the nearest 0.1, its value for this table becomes 4.1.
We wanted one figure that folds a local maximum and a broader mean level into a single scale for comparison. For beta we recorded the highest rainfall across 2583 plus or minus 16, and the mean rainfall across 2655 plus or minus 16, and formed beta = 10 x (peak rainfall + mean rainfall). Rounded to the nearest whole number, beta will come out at 4697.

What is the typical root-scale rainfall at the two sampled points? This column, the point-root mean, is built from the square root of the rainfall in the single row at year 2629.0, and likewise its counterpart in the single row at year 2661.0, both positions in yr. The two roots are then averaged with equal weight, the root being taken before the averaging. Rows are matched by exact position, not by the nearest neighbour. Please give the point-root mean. 14.4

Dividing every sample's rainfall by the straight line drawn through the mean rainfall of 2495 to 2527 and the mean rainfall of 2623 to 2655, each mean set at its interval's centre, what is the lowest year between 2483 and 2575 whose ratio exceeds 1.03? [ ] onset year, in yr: 2485.0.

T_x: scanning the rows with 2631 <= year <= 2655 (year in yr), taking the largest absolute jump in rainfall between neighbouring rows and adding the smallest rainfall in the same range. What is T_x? 203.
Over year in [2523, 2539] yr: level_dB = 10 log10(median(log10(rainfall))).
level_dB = 3.85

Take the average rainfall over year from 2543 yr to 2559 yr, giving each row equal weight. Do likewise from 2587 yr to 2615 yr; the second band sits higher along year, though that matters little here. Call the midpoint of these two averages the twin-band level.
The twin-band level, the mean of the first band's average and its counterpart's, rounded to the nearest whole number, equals 237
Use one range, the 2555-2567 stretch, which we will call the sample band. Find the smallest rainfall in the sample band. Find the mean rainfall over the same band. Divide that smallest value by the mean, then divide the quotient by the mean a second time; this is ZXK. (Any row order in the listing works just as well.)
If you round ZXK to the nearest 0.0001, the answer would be 0.0034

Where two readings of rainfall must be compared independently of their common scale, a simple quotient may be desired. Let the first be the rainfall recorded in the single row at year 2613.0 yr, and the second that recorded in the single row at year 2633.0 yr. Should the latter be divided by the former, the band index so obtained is 1.3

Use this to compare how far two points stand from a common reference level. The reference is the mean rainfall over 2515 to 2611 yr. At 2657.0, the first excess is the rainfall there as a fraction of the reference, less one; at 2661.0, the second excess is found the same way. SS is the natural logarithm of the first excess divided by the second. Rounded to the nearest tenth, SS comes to 0.1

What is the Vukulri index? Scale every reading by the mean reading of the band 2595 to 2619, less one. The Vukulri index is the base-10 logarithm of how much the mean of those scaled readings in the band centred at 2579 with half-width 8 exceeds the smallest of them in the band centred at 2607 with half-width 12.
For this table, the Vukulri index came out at -0.56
